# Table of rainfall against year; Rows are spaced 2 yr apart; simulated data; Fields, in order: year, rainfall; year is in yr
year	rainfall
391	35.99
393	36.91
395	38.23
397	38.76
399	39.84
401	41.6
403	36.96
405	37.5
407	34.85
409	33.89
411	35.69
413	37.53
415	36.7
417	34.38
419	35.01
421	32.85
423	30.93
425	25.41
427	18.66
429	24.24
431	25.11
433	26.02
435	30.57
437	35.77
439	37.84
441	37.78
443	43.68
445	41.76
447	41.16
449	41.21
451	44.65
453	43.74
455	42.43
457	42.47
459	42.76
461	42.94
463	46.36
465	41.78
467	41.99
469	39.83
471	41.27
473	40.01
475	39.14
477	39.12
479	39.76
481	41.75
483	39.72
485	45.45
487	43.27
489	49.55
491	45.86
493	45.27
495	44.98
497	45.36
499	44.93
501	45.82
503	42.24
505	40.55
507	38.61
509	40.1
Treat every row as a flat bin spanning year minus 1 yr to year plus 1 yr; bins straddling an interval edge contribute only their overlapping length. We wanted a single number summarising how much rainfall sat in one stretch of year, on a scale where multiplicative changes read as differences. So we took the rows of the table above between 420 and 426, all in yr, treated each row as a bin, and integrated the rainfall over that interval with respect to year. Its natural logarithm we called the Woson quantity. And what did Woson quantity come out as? 5.18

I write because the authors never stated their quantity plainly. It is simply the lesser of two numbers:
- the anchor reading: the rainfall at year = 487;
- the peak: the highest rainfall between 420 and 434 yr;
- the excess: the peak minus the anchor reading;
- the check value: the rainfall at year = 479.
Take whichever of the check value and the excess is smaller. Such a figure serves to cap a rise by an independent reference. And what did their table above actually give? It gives -10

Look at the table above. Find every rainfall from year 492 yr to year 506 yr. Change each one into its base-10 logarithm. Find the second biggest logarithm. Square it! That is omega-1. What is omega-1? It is 2.74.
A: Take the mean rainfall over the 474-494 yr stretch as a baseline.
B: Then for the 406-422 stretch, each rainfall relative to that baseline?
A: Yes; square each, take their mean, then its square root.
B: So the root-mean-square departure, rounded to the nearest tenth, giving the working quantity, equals 7.9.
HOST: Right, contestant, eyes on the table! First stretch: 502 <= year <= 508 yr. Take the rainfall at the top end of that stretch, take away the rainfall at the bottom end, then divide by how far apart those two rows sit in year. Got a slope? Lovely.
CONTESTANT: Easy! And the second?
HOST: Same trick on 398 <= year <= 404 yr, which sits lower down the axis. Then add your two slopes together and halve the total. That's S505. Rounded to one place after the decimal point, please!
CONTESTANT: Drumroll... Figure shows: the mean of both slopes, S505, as -0.8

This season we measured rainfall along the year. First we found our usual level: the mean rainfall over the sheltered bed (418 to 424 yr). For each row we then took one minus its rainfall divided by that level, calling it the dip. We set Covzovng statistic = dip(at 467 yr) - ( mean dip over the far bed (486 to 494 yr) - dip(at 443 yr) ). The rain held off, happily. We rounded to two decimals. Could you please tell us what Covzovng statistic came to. -0.21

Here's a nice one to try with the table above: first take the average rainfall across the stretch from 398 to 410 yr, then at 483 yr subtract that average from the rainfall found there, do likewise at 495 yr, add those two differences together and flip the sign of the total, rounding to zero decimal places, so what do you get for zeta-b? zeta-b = -10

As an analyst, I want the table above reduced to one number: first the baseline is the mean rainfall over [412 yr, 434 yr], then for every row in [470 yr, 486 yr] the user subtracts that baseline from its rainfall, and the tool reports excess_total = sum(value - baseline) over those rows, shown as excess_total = 89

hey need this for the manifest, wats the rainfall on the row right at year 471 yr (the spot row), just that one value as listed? 41.27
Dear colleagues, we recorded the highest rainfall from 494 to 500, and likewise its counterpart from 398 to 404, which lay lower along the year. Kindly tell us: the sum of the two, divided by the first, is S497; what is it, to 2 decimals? 1.92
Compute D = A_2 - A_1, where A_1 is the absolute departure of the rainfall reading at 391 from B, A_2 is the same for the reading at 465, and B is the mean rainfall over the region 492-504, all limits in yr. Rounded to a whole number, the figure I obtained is -6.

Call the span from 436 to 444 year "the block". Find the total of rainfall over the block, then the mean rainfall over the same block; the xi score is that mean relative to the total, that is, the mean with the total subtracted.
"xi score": -116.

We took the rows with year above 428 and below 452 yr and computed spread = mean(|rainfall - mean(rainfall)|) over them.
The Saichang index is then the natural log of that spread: 1.83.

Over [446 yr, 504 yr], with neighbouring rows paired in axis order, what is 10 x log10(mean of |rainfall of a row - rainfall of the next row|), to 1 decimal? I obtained 2.4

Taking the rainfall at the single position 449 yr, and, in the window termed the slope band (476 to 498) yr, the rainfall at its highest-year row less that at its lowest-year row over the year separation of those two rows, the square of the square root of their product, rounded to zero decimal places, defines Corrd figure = 13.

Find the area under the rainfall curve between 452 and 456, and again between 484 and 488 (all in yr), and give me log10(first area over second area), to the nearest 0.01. -0.01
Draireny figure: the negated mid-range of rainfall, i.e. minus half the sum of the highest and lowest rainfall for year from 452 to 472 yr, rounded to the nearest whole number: -43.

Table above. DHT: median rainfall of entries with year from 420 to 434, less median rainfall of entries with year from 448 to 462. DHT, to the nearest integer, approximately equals -17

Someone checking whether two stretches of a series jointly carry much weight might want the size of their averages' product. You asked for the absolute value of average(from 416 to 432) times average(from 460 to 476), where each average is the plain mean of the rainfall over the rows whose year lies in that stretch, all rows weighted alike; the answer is 1180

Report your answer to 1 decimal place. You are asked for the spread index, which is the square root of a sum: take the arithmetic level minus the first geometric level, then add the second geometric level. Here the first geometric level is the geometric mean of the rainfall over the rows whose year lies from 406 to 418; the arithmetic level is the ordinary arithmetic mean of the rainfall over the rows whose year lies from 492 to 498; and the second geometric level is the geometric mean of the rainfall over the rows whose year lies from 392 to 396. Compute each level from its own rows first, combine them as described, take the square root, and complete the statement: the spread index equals 6.9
